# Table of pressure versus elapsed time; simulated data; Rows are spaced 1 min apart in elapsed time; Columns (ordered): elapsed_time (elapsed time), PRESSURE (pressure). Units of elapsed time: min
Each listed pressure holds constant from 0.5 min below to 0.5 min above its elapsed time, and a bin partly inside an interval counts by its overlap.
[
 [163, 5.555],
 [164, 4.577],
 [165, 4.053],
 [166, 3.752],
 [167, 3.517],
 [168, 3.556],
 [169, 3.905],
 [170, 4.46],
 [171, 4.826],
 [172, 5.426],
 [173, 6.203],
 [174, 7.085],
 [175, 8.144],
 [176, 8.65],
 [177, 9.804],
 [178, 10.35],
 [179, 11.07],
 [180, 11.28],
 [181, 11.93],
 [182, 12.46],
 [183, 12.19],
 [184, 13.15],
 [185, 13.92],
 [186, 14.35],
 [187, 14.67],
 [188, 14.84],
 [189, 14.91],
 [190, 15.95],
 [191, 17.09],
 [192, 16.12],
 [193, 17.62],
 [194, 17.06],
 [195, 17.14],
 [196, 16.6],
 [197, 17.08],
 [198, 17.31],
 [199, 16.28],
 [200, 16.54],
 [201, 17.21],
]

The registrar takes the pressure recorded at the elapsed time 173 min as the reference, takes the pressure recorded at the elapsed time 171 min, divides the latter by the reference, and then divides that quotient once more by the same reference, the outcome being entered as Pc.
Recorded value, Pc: 0.13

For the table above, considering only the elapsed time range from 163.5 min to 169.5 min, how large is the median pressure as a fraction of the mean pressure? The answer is 0.983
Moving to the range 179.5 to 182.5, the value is 1.003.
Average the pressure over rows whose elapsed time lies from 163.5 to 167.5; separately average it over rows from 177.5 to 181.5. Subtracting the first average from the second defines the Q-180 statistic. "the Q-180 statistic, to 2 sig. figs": 7.2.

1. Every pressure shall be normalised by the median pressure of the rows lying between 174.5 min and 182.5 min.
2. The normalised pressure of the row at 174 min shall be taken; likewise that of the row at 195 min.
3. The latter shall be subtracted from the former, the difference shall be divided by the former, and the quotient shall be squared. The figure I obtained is 2.0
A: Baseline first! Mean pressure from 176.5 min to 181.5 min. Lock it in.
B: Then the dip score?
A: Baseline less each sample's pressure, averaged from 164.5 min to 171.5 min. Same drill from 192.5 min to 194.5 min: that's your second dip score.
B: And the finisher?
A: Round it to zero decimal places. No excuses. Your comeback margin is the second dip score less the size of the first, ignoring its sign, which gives -13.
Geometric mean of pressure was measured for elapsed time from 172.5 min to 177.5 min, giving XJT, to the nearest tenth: 7.9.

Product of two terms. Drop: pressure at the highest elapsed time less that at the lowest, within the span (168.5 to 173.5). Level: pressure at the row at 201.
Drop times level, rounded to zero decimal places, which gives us 40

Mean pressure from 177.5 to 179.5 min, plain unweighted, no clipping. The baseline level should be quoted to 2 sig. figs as 11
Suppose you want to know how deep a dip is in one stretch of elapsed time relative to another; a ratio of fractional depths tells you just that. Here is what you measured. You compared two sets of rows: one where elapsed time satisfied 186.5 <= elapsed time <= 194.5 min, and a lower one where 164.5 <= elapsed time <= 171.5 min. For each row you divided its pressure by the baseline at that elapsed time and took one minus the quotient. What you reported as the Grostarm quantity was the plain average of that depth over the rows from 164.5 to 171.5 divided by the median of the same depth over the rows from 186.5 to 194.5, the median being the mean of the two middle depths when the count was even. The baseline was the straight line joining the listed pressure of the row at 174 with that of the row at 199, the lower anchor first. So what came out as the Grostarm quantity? -0.8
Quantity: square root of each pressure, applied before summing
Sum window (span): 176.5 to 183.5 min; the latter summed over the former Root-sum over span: 24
